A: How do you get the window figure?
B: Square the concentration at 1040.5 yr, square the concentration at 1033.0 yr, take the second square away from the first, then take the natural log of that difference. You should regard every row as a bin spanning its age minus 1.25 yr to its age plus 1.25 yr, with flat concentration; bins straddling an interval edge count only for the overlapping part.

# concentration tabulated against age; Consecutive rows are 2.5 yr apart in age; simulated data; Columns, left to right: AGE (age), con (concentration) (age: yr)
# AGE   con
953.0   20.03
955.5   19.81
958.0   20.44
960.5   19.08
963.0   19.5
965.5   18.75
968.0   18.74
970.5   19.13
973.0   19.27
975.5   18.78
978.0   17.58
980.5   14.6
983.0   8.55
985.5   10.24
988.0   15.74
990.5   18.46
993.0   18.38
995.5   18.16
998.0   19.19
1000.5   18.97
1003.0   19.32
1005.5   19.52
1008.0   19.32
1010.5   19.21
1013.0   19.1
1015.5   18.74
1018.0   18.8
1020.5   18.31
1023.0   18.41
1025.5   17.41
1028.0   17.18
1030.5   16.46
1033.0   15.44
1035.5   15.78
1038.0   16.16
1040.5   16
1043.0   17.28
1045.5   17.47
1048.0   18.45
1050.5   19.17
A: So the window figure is 2.9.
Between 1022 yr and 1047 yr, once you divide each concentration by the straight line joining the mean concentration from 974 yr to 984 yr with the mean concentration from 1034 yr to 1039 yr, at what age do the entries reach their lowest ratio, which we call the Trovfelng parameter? 1033.0 yr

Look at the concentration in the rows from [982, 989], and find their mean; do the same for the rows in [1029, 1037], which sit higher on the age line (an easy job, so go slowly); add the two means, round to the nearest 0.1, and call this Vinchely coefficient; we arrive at 27.4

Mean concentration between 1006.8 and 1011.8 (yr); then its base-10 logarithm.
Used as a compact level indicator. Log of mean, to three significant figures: 1.28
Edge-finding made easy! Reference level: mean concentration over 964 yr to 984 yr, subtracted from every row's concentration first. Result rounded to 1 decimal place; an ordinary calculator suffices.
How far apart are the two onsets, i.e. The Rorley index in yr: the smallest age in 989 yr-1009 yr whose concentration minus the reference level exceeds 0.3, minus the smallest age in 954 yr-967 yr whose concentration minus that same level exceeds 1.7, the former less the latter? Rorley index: 35.0 yr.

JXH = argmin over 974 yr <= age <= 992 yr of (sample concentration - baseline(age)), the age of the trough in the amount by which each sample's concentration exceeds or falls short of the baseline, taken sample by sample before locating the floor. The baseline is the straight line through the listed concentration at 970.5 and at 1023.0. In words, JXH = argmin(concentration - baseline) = 983.0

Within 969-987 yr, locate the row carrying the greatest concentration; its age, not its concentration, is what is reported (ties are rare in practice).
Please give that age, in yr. 973.0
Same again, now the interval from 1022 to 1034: 1023.0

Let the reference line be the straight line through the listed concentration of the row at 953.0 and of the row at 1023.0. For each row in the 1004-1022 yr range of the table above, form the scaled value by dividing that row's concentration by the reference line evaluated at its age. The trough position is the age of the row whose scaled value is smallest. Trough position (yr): 1020.5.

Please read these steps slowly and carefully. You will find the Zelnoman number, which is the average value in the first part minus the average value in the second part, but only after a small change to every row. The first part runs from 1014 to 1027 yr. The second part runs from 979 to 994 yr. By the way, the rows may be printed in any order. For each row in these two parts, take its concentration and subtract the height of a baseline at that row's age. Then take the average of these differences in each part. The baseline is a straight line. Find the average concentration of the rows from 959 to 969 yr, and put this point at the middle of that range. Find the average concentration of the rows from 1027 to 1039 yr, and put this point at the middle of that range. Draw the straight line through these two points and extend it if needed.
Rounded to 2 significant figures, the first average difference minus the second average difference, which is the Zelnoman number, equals 5.4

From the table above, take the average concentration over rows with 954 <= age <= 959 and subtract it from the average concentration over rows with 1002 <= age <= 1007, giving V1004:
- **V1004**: -0.7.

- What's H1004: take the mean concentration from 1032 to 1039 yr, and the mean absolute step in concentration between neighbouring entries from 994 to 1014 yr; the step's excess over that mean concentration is -15.48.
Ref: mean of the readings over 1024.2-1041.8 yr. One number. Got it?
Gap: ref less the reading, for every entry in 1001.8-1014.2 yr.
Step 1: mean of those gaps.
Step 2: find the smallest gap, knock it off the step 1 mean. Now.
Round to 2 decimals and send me 0.23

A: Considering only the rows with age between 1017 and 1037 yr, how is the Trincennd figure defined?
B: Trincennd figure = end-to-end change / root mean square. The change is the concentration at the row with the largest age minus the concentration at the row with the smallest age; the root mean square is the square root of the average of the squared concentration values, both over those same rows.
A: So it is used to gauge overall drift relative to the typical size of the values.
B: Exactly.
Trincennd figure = -0.17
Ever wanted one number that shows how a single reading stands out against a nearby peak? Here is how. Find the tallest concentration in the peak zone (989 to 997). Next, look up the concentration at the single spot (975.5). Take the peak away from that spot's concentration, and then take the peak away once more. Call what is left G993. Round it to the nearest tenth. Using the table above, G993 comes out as -18.1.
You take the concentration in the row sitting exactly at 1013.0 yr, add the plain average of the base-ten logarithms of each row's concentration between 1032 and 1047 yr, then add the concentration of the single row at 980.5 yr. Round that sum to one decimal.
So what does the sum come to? 34.9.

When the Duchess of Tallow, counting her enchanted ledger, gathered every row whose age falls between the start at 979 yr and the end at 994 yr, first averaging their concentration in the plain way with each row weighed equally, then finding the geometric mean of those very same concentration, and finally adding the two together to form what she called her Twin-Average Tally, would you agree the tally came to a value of 28.1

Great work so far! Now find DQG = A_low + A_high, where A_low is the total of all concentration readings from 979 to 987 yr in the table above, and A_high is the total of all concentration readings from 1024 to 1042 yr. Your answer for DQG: 148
